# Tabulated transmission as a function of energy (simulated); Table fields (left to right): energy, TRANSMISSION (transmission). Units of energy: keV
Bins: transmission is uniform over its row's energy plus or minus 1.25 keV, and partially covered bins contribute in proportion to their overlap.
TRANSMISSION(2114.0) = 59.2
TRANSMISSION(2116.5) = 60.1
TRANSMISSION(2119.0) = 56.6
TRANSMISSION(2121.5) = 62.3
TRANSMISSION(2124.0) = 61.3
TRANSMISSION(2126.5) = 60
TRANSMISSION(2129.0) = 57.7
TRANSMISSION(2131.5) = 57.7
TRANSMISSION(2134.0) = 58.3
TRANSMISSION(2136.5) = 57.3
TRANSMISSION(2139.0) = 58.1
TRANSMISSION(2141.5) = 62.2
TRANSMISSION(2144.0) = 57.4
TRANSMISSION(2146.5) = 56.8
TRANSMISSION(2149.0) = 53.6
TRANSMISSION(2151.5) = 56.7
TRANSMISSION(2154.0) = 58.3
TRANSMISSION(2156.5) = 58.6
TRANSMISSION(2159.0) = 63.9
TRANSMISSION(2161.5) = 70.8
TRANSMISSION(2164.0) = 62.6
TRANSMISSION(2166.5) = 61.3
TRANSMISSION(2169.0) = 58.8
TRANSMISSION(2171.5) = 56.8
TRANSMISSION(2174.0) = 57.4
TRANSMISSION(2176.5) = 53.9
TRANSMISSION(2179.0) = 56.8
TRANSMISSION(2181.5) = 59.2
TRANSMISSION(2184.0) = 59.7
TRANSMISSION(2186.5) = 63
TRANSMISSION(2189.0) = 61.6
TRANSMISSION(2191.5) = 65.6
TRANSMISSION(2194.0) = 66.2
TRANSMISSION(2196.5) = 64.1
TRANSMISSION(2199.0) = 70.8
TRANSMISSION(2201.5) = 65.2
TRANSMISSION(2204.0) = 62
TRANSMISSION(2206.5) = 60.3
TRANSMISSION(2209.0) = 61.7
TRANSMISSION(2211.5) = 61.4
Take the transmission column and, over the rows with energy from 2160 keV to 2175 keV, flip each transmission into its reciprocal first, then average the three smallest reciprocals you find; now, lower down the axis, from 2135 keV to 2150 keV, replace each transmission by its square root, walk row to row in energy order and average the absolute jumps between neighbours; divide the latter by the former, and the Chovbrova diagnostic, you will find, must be 11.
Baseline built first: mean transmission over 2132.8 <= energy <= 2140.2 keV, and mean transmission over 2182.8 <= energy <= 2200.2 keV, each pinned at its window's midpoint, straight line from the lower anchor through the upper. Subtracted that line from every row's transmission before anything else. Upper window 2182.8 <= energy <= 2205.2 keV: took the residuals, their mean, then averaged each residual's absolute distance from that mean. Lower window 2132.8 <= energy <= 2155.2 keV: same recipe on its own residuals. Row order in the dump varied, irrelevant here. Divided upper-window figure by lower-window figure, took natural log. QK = 0.15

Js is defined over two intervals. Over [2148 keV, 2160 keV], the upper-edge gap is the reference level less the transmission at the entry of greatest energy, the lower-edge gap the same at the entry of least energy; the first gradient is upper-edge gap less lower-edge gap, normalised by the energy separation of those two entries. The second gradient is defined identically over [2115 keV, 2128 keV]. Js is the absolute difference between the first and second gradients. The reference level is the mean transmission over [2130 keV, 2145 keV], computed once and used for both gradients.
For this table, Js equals 1.0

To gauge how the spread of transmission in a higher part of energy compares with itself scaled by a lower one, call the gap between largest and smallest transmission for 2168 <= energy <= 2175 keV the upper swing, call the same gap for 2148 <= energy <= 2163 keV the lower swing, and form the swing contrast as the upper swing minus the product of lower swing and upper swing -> -32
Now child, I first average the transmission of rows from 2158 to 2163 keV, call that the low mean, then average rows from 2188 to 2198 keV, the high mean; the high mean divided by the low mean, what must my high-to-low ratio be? 0.96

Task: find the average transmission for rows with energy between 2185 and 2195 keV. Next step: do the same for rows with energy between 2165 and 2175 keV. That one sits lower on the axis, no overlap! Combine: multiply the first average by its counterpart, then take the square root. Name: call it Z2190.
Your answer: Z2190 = 61.3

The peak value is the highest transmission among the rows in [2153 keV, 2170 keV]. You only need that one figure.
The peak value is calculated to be 70.8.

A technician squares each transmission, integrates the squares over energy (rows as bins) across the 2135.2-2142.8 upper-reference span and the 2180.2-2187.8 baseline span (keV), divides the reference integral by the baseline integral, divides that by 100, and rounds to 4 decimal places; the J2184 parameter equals 0.0095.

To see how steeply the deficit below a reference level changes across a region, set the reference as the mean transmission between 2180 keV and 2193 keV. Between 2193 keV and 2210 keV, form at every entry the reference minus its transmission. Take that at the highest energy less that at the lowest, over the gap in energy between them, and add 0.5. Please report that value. 0.8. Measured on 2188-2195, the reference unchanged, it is -0.4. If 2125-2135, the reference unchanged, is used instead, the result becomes 0.7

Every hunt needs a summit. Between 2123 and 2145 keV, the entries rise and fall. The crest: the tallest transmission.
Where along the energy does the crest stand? 2141.5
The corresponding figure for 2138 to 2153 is 2141.5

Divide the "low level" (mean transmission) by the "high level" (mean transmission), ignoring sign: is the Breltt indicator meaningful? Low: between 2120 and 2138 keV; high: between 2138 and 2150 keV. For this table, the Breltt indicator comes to 1.03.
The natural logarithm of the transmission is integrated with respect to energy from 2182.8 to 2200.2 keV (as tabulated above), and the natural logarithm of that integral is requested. 4.3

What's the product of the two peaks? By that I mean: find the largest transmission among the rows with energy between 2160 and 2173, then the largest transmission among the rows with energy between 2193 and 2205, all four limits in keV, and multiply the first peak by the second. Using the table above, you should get 5013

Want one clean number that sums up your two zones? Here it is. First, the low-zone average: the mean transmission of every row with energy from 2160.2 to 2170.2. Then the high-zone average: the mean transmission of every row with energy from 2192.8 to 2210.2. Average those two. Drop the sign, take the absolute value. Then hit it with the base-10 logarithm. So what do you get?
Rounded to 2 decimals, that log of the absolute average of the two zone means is 1.81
